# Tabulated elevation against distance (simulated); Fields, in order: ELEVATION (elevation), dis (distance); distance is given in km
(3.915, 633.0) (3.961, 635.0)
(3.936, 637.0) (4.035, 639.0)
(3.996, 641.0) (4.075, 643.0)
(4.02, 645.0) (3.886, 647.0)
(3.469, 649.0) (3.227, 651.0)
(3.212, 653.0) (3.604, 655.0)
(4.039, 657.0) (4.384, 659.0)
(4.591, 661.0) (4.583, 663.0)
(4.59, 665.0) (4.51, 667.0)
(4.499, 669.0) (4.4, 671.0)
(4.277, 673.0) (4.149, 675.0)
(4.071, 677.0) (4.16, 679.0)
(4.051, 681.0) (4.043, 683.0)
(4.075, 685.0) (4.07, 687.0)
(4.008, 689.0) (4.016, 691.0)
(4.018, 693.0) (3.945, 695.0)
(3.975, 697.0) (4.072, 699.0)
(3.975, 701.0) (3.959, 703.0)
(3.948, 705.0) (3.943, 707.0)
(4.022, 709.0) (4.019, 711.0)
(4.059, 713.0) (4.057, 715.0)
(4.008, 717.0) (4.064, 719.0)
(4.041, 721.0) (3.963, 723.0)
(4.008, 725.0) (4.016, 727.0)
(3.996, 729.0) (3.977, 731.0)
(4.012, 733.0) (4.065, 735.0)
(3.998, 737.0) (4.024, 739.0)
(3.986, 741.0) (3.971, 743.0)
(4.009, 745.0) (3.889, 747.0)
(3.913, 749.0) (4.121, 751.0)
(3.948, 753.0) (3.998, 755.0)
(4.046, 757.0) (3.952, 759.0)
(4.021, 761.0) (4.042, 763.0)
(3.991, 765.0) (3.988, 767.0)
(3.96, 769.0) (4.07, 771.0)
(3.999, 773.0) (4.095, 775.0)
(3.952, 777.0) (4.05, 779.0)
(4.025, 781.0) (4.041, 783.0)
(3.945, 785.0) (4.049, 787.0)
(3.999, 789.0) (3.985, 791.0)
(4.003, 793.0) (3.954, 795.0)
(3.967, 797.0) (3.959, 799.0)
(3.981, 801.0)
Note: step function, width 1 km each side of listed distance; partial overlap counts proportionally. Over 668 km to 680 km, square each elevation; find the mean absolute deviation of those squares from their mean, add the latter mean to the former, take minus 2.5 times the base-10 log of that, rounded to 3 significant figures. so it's -3.21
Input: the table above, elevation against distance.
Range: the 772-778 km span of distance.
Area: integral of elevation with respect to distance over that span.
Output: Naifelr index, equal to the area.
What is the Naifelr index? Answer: 24.1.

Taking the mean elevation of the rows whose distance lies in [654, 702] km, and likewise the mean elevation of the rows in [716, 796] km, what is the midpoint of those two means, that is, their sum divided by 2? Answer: 4.09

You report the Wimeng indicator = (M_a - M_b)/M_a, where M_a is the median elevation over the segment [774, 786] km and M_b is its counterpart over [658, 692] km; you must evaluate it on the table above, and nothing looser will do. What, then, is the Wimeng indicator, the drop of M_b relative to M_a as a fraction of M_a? -0.031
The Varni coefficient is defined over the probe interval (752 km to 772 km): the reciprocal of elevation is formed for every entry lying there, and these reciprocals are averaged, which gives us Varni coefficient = 0.2499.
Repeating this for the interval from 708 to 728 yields 0.2484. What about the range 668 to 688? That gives 0.2396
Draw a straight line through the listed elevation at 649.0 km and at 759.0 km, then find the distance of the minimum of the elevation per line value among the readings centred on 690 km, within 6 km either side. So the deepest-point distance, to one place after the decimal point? 695.0 km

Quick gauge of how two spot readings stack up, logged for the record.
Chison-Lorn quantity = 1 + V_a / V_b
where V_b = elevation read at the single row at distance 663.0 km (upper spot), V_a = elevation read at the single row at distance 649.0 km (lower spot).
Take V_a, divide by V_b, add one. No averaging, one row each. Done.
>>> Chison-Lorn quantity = 1.76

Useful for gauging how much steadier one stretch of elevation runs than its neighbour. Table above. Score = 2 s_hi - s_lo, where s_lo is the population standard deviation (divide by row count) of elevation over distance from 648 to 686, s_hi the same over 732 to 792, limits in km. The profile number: -0.32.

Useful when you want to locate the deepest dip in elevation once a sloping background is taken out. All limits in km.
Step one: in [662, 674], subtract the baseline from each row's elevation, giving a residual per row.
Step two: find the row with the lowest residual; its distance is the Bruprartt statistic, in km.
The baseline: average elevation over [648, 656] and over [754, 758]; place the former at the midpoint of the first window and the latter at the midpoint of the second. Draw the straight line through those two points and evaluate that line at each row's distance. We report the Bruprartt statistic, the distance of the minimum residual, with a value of 673.0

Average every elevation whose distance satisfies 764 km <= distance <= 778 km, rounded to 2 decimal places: 4.01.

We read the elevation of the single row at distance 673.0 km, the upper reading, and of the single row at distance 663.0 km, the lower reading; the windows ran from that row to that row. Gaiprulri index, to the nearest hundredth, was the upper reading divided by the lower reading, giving 0.93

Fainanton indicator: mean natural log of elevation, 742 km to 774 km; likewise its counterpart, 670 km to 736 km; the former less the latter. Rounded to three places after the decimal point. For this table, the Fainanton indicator -0.012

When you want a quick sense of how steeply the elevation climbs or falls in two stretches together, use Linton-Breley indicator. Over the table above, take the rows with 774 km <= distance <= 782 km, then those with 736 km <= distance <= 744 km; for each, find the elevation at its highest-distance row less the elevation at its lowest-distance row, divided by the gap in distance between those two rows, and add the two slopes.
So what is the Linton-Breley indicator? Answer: -0.016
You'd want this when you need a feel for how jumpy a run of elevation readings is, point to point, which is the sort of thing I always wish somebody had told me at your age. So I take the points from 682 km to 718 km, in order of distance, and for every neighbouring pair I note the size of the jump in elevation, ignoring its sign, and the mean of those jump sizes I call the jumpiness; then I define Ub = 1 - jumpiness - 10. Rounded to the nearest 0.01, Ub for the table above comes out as -9.04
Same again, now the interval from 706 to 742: -9.04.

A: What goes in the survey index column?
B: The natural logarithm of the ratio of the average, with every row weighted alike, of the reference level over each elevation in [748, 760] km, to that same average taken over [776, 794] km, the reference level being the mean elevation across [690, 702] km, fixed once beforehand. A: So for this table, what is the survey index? 0.002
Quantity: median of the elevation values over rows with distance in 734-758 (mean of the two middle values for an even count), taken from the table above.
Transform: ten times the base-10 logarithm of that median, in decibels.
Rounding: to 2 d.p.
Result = 6.02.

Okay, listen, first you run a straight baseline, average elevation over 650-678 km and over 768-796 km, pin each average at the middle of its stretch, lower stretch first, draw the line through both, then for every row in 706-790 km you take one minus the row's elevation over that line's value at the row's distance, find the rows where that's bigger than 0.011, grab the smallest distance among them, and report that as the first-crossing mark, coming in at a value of 707.0 km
